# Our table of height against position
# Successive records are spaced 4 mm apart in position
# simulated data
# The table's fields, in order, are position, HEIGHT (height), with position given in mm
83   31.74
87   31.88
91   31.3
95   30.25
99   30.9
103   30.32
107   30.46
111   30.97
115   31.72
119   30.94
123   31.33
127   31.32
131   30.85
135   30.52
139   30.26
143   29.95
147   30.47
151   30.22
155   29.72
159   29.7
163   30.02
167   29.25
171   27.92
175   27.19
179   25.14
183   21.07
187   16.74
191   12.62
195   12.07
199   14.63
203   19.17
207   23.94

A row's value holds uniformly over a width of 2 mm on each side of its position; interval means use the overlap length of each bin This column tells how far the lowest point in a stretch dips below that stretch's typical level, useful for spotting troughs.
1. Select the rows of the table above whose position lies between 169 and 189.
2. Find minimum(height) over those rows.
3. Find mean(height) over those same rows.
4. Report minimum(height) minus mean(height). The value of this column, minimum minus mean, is -6.9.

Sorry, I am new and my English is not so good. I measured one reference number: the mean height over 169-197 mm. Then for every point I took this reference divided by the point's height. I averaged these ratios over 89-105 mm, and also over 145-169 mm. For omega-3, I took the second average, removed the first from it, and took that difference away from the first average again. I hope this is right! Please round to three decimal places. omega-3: 0.647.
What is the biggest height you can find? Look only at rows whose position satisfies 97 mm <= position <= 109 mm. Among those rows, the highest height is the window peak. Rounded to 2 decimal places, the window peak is 30.90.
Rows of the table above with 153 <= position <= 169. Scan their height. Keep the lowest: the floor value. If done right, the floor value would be 29.25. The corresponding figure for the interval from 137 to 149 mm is 29.95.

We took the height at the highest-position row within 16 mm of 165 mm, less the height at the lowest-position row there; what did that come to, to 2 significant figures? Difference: -5.1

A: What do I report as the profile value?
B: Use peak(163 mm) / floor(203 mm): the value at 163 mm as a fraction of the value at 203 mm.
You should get 1.6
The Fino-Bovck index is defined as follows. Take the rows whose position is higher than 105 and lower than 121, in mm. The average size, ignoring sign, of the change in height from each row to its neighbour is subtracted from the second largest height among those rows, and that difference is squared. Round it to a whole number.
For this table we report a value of 917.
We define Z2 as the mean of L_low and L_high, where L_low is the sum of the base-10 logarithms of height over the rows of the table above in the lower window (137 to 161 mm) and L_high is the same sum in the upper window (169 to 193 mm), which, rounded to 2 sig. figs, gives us 8.4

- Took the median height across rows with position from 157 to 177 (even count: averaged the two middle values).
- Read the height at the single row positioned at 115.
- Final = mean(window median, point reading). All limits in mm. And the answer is 30.5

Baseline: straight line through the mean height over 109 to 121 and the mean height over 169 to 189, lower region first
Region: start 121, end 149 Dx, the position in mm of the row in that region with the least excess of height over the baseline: 123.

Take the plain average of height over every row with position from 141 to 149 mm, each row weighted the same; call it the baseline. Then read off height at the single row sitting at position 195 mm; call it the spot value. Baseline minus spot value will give 18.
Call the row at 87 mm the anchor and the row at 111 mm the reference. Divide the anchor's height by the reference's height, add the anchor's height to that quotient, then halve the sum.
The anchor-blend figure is 16.5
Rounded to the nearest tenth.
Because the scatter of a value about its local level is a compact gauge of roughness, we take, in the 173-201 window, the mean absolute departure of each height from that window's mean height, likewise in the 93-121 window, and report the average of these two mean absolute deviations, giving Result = 2.8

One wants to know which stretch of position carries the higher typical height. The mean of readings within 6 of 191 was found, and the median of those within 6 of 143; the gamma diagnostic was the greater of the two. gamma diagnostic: 30.3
